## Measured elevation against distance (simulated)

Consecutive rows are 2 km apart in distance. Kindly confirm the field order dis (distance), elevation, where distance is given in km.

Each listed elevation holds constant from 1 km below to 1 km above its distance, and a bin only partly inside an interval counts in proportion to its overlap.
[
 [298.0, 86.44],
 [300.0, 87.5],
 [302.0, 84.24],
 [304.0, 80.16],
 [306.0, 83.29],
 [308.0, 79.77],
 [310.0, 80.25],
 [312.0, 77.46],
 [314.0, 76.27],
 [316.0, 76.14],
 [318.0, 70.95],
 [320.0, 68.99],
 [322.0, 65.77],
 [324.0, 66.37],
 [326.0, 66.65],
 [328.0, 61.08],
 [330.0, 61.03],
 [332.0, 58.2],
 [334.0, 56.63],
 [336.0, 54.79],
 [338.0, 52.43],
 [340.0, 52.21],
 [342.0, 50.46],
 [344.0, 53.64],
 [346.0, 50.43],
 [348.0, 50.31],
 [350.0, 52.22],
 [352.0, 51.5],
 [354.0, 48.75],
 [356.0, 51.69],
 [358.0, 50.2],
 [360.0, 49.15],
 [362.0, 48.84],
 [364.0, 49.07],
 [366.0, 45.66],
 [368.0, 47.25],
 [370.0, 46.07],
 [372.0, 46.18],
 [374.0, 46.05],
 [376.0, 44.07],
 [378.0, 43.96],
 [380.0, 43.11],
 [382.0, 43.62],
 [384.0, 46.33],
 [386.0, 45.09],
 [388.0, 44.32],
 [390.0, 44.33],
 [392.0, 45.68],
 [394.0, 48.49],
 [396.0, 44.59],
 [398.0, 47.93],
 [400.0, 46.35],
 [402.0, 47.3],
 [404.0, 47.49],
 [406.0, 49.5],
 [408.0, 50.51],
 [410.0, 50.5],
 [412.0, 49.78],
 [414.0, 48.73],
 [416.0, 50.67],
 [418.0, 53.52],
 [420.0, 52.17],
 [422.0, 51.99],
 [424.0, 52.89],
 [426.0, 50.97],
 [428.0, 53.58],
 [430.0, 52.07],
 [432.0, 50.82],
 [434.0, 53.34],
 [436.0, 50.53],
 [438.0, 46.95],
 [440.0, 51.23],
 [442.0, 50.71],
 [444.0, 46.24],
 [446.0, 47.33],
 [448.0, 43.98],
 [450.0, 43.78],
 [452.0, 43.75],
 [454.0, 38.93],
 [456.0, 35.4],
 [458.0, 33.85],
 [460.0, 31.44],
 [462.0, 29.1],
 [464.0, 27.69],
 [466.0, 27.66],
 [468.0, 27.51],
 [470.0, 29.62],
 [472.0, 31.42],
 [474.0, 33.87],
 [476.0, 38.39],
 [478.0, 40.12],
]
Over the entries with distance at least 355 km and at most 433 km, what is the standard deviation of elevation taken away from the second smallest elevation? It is 40.6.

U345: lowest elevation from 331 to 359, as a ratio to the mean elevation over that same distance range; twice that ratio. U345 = 1.86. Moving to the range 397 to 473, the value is 1.23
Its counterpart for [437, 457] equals 1.58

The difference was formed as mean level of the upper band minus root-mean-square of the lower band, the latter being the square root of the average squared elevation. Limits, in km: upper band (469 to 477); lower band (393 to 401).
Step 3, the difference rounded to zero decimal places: -14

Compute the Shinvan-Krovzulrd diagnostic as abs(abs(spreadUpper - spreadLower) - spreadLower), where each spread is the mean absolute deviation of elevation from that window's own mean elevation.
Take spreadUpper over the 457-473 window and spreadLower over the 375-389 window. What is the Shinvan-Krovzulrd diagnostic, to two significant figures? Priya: 0.29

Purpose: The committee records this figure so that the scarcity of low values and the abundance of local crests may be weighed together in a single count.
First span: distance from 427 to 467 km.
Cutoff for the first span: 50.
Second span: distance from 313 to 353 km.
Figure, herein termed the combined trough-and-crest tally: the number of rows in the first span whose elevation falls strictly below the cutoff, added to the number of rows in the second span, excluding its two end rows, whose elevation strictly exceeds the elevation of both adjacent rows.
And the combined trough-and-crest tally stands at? 16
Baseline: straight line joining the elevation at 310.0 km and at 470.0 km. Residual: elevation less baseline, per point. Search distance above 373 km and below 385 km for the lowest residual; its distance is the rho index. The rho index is 376.0 km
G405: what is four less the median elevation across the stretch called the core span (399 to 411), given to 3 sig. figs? -44.5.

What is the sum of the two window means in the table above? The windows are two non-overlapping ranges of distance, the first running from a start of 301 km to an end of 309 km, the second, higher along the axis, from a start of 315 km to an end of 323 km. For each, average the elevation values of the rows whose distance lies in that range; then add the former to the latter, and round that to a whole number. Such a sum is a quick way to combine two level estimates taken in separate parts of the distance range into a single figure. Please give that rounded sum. 152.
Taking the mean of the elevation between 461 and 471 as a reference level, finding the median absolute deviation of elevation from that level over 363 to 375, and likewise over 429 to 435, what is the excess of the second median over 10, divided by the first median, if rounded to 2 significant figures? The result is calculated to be 0.77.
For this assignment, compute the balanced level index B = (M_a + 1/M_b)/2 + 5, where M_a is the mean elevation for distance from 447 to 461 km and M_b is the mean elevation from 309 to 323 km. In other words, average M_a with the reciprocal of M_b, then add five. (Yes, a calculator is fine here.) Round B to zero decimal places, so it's 24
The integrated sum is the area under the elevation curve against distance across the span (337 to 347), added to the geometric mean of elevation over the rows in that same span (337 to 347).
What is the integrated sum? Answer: 570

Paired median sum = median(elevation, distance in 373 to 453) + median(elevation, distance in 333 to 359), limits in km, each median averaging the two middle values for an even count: 99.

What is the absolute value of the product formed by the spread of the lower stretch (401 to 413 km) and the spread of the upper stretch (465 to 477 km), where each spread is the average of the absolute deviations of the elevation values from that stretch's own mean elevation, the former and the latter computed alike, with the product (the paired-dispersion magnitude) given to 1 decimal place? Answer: 3.7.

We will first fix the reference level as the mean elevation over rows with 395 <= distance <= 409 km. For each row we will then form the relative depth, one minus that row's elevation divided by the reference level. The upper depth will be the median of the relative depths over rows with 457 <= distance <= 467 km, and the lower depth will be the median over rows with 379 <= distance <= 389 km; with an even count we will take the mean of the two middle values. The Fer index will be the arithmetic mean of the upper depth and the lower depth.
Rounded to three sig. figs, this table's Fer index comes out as 0.230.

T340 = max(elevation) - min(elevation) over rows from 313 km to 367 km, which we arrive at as 31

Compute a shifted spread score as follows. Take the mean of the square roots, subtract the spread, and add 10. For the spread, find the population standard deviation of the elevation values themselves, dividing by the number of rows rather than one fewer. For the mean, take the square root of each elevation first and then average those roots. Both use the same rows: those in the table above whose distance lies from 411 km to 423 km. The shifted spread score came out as 15.6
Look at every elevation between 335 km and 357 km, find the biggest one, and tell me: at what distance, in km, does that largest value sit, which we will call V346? 336.0 km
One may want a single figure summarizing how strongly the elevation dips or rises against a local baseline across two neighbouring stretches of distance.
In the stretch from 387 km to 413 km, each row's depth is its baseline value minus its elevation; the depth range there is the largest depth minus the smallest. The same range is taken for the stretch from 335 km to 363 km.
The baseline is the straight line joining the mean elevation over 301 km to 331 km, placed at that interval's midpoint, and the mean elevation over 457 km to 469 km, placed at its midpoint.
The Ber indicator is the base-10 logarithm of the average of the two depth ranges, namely 0.96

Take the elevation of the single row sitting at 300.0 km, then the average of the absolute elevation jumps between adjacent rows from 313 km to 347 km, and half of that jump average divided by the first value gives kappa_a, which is 0.0121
